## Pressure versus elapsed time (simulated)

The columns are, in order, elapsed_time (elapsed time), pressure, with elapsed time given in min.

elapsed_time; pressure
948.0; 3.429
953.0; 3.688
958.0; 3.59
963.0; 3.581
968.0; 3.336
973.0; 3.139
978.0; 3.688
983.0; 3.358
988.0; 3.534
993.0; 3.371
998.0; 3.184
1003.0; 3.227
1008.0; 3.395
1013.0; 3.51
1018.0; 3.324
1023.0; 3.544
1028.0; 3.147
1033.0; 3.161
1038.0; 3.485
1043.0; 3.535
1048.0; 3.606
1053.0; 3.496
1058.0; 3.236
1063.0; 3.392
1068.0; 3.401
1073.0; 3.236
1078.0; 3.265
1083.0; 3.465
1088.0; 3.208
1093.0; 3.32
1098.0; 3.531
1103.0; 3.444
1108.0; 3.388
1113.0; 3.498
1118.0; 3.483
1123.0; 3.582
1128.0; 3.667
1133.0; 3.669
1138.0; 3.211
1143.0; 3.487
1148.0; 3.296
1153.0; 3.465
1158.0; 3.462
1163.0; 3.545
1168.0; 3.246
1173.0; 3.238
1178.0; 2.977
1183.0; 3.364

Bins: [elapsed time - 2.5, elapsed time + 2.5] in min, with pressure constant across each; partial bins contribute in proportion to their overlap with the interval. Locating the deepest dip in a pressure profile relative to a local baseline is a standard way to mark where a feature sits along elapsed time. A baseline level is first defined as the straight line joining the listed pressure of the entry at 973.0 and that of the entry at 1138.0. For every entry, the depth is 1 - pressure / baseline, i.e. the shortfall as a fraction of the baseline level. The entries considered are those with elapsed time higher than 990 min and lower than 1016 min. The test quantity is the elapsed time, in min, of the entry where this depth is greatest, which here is 998.0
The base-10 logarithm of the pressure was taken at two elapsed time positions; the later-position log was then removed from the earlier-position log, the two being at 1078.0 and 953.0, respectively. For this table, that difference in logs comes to 0.05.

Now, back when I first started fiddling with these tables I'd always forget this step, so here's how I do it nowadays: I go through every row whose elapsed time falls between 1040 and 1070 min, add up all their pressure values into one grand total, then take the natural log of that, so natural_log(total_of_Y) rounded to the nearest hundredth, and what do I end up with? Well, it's 3.03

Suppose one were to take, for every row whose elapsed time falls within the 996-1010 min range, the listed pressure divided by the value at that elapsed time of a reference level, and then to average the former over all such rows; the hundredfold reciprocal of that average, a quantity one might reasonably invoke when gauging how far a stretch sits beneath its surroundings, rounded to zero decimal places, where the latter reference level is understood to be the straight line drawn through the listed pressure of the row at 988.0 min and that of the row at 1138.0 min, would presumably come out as 107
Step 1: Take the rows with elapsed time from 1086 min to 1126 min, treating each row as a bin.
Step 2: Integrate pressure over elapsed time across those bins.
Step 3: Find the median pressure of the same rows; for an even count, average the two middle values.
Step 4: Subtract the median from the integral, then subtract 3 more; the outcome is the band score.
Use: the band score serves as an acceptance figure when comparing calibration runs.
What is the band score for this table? 131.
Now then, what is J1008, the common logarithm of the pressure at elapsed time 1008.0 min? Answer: 0.53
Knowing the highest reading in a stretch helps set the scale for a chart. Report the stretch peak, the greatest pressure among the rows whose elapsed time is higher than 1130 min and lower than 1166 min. 3.669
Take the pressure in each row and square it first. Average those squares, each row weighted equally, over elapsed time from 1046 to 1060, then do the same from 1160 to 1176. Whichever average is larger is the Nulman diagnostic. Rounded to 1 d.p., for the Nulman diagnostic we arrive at 11.9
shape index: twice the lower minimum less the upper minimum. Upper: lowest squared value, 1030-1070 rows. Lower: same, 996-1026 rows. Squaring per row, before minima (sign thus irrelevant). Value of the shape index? 10.3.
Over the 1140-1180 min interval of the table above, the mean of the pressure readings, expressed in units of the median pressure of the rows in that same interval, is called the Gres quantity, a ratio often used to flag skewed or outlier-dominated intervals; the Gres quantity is 0.99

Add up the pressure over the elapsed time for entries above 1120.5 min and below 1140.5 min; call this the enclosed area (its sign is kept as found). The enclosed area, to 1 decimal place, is 70.6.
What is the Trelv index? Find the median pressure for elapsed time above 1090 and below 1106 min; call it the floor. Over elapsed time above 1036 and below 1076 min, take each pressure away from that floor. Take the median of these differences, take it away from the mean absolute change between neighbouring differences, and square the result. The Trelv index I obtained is 0.014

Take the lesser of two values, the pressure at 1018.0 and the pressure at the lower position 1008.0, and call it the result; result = 3.32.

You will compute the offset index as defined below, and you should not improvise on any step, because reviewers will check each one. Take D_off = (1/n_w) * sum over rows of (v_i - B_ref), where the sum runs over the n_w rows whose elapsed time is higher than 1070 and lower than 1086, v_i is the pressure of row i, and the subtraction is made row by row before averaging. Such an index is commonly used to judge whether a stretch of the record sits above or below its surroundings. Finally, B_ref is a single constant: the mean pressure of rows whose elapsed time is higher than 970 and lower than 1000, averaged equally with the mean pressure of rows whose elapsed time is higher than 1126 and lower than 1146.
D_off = -0.12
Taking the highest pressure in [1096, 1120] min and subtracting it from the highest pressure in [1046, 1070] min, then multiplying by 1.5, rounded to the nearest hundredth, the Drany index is 0.11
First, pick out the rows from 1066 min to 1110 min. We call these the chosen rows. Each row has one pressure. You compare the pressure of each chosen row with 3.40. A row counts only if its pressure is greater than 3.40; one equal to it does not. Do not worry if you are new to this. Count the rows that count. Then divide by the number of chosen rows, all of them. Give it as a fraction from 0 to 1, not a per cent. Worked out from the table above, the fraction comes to 0.44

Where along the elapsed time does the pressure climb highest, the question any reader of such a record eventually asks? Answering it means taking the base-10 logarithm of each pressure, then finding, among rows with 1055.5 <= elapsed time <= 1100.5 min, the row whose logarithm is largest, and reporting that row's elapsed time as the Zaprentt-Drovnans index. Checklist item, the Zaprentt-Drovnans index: 1098.0 min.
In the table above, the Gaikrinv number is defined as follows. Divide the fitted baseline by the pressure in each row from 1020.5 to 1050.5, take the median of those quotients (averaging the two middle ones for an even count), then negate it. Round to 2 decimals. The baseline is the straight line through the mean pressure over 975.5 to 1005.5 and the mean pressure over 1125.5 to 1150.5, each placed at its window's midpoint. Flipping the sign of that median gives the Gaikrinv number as -0.97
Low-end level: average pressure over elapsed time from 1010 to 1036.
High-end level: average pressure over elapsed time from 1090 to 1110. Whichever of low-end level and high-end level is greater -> 3.42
